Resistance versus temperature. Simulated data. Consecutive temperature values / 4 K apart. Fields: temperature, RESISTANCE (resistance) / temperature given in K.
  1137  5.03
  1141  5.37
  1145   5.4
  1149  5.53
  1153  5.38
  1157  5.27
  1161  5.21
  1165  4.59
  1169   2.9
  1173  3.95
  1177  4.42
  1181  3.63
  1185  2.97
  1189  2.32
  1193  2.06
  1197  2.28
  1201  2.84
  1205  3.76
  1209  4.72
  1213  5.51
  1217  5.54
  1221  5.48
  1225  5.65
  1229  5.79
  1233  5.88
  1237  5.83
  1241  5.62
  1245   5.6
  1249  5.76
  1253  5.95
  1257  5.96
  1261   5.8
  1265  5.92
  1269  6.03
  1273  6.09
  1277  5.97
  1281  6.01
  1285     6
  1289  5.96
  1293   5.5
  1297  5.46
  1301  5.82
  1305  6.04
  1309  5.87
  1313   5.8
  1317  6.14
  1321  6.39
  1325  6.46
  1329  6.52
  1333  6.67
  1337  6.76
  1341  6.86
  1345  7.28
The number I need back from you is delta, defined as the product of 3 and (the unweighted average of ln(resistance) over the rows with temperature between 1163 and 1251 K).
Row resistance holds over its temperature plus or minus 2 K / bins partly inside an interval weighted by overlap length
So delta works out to 4.29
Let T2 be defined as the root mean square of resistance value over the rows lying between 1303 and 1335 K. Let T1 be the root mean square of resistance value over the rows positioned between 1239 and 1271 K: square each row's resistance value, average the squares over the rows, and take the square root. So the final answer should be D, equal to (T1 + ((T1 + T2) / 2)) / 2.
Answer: 5.9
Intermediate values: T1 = 5.83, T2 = 6.24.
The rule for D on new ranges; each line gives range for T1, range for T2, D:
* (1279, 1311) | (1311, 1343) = 6.0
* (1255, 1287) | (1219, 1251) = 5.9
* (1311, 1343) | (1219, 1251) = 6.3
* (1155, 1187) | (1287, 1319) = 4.6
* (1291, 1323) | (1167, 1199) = 5.2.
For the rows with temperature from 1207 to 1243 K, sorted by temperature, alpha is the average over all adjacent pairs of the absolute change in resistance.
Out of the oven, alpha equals 0.19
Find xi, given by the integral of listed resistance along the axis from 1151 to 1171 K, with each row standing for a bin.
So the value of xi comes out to 93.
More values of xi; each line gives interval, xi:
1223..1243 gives 115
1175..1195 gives 62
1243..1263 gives 116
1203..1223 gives 100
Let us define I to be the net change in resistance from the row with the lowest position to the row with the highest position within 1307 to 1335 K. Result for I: 0.8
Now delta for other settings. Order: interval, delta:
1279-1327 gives 5.35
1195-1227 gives 4.35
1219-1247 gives 5.22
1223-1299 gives 5.29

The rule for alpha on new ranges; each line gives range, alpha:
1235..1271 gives 0.12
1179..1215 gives 0.63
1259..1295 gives 0.12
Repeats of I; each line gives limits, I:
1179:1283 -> 2.4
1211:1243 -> 0.1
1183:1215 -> 2.5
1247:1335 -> 0.9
